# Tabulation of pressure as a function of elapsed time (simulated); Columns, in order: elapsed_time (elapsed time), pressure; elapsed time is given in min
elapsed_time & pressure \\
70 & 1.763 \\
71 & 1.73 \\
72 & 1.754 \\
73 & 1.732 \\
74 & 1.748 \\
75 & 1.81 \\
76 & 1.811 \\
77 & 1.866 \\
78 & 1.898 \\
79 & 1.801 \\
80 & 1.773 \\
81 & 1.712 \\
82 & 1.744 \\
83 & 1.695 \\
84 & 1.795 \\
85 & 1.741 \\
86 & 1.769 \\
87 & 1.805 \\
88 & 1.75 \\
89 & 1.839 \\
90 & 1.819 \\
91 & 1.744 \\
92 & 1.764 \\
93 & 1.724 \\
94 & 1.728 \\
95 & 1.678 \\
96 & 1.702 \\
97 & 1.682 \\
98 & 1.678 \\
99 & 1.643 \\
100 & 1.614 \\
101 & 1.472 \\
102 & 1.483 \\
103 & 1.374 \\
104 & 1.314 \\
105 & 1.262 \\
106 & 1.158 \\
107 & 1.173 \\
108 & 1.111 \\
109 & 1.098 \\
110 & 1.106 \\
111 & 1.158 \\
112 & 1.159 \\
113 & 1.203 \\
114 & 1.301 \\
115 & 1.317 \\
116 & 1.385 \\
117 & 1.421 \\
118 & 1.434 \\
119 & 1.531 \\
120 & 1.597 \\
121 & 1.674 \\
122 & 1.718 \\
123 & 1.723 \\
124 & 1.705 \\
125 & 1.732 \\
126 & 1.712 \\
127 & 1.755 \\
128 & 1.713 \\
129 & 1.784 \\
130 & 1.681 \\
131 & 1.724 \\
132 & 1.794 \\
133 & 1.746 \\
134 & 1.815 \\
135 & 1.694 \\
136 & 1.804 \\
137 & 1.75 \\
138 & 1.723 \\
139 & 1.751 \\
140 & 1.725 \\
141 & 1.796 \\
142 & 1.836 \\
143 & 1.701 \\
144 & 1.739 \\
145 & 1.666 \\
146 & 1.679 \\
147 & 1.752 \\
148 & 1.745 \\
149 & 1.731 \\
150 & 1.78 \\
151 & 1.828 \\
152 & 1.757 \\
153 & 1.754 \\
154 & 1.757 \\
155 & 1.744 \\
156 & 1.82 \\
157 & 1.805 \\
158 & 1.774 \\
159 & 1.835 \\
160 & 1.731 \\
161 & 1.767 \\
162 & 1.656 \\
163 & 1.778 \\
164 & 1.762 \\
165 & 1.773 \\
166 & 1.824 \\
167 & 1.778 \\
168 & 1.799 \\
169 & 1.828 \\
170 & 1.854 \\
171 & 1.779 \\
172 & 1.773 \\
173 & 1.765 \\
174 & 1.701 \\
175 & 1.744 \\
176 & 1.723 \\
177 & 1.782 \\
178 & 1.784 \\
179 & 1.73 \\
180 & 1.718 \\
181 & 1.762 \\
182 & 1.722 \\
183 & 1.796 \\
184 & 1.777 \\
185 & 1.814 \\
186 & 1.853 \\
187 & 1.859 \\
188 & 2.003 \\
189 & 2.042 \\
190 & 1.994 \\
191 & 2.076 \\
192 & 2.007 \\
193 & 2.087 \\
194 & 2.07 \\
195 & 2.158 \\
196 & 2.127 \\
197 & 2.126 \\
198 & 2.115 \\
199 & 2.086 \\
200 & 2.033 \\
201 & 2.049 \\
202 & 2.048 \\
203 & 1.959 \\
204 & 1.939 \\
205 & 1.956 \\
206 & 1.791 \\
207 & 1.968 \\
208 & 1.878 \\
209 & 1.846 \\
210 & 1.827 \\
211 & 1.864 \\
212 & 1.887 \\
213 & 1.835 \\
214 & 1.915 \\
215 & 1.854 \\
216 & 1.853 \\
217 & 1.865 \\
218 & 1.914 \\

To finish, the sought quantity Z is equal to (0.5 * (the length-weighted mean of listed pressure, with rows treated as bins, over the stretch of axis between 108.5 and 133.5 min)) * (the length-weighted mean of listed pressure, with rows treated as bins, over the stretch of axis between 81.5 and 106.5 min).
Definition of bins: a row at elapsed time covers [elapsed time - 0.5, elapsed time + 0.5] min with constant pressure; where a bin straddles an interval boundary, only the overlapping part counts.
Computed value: 1.25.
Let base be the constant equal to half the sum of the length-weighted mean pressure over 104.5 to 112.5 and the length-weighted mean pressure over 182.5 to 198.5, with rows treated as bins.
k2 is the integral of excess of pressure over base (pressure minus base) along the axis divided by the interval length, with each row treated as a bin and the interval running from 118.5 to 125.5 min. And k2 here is 0.095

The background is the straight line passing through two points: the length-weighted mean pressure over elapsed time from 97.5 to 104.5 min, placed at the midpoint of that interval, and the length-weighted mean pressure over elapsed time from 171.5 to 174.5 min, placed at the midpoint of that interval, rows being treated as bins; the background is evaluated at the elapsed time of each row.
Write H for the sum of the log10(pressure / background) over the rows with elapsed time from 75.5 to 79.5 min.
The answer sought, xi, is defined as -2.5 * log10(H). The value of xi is 0.9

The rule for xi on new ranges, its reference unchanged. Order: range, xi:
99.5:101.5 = 4.4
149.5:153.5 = 2.5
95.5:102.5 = 1.7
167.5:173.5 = 2.6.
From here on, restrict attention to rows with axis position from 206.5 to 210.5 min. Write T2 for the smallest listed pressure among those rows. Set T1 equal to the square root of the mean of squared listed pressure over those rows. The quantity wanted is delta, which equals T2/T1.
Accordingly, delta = 0.972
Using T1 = 1.88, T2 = 1.827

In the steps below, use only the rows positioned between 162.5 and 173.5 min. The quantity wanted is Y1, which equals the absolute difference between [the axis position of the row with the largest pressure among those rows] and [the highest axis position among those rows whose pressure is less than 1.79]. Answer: 3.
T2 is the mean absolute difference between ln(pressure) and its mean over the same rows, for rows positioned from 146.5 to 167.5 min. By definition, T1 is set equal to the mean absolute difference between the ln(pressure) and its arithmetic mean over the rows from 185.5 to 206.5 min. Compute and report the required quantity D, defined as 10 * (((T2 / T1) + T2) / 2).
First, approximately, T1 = 0.038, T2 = 0.0164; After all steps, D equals 2.2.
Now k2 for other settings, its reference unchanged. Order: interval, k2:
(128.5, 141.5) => 0.179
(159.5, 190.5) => 0.222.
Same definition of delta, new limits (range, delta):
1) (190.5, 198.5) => 0.957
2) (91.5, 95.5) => 0.973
